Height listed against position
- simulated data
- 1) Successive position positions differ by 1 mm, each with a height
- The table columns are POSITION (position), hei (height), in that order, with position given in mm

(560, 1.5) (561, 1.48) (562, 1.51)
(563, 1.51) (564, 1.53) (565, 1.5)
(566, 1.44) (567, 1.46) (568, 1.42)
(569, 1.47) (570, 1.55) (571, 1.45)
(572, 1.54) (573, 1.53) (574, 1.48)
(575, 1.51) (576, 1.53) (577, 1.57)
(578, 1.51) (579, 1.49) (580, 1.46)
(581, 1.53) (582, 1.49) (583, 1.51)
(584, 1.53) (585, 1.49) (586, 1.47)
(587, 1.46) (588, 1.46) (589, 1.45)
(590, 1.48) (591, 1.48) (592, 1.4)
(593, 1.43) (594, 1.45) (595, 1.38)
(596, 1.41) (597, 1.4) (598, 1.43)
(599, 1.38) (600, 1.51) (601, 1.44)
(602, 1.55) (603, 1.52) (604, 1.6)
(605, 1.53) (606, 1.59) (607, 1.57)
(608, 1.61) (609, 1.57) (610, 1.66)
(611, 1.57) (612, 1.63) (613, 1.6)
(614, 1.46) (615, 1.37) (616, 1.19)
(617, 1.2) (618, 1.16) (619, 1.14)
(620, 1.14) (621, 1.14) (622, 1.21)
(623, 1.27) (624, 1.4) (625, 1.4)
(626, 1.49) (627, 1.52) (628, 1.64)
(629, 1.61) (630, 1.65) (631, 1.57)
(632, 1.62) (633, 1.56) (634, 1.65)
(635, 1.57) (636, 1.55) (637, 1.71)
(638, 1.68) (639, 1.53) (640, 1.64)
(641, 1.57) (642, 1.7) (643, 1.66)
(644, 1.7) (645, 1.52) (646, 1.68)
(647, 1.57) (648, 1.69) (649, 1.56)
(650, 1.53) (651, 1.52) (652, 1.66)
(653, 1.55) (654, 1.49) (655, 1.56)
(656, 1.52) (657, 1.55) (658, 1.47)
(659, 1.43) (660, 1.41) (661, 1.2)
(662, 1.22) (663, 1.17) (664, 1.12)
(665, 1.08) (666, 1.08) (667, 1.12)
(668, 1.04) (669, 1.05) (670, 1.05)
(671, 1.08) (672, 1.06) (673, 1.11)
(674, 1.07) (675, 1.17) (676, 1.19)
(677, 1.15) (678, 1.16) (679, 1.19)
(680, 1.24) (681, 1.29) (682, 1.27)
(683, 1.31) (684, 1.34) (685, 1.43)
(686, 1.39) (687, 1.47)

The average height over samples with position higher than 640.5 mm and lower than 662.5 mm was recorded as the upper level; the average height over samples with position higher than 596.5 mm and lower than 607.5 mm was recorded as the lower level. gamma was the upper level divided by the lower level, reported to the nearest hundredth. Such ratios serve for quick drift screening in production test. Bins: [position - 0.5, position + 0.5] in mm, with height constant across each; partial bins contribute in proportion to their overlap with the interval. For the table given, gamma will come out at 1.02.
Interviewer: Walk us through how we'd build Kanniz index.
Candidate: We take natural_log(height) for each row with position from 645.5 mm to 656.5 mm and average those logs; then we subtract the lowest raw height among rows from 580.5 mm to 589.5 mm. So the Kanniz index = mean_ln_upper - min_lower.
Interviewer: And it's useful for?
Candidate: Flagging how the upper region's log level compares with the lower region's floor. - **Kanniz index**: -1.00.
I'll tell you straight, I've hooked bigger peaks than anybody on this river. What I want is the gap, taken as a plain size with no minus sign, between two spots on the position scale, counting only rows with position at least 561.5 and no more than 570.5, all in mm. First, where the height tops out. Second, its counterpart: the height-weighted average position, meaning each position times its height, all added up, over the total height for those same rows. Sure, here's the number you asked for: 4.0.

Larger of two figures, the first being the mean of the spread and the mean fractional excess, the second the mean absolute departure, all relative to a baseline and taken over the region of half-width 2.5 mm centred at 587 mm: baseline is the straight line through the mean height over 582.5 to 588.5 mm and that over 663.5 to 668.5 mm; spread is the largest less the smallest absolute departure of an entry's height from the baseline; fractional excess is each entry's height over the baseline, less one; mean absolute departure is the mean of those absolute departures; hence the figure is 0.01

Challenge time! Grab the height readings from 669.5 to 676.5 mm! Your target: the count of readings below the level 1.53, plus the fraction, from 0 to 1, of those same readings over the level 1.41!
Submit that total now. 7.0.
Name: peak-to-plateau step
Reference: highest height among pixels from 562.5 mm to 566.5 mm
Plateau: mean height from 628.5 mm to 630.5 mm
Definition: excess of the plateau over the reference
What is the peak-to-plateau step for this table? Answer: 0.10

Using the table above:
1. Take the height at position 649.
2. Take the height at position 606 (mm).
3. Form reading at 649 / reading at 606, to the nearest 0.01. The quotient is 0.98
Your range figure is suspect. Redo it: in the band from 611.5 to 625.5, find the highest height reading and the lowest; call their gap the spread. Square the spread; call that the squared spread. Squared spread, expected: 0.24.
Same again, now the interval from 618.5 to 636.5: 0.26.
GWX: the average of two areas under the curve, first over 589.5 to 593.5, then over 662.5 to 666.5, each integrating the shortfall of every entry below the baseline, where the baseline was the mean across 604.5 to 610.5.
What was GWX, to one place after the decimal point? 1.2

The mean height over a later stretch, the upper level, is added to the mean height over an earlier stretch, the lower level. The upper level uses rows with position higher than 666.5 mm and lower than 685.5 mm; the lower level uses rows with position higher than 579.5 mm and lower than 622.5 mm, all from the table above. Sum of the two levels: 2.62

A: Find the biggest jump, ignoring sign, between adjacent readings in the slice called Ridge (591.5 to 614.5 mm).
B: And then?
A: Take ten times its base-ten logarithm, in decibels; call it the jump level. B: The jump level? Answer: -8.5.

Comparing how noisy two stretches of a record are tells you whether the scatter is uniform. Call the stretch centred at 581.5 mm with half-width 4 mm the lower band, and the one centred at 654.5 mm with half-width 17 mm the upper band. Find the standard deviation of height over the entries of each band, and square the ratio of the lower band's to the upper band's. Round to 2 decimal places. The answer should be 0.01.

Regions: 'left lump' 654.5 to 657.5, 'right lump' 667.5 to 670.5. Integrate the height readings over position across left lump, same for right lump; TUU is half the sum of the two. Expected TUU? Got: 3.9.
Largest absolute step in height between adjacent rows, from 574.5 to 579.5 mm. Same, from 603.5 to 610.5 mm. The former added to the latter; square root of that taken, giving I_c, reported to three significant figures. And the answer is 0.387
